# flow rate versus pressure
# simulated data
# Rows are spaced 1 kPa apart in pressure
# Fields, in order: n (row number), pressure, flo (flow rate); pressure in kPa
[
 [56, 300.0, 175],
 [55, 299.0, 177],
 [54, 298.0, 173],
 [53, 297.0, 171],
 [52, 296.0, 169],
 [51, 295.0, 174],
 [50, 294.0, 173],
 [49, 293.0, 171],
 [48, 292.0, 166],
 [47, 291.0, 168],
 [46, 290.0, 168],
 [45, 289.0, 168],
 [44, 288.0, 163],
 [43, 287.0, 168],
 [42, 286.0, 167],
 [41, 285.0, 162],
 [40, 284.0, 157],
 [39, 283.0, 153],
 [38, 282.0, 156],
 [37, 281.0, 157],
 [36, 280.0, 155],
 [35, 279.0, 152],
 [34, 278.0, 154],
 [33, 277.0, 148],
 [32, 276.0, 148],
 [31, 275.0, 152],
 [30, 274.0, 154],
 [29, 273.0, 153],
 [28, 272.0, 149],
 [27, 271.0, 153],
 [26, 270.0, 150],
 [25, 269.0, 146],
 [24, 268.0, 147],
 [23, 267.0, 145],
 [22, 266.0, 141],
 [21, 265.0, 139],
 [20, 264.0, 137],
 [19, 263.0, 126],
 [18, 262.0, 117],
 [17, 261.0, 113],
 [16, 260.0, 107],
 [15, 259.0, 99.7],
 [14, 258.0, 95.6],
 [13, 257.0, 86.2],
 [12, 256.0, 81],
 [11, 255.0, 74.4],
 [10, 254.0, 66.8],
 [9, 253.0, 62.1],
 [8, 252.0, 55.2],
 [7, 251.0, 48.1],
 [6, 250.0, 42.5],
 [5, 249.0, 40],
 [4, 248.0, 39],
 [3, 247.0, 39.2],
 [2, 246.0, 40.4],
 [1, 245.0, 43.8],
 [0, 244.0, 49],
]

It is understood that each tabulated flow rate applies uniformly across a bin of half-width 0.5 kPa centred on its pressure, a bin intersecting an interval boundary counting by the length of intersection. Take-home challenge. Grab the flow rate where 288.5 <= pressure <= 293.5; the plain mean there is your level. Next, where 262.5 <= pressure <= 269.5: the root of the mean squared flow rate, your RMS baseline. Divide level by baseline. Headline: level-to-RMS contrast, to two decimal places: 1.20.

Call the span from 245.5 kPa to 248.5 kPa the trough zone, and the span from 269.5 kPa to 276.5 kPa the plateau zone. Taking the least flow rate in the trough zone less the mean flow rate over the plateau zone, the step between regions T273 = -112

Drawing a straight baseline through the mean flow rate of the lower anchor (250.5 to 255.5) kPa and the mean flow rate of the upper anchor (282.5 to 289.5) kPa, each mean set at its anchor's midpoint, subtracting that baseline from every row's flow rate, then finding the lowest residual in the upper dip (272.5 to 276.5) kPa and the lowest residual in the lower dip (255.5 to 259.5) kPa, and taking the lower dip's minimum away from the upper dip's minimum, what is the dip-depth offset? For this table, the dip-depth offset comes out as 6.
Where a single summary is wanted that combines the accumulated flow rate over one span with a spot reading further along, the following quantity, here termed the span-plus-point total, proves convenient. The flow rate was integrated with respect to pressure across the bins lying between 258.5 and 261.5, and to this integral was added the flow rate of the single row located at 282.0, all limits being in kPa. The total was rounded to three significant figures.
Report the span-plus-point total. 476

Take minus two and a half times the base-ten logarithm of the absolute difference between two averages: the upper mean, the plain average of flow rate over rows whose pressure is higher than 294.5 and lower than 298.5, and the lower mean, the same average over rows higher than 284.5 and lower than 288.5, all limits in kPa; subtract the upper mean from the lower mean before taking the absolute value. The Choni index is -2.1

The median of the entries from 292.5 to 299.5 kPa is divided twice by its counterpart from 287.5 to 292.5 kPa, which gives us 0.01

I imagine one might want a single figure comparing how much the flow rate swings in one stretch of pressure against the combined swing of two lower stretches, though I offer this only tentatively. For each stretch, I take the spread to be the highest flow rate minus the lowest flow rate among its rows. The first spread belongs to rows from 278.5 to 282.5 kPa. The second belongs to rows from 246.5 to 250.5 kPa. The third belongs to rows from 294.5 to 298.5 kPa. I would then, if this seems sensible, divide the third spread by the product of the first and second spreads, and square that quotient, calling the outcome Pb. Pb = 0.082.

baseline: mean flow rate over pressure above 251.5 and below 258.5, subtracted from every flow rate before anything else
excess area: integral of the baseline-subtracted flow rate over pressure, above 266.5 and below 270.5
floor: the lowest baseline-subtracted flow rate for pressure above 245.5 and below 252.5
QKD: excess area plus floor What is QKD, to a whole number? 255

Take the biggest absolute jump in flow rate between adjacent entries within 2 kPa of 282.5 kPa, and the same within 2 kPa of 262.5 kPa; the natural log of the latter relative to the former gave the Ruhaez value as 1.0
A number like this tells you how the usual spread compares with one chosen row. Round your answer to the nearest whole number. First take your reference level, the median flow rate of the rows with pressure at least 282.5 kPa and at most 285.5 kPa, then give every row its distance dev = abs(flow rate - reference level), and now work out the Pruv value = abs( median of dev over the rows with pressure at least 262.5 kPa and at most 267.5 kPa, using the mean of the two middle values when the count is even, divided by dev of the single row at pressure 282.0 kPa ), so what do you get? 18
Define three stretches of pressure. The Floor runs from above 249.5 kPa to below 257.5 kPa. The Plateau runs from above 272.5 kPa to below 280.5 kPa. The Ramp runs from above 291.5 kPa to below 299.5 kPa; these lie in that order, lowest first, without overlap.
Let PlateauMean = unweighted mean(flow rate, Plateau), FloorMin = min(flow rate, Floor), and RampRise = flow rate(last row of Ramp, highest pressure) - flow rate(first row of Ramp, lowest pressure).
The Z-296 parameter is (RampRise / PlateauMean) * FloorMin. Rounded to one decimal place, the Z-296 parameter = 3.1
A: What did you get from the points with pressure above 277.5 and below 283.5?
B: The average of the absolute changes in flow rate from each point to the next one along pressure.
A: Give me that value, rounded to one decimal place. 2.2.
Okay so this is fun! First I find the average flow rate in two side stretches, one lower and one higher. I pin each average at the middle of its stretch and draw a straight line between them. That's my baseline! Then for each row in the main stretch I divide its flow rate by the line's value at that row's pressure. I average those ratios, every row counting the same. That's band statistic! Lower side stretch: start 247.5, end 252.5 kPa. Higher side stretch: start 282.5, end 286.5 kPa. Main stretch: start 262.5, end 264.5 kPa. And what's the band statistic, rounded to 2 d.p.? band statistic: 1.46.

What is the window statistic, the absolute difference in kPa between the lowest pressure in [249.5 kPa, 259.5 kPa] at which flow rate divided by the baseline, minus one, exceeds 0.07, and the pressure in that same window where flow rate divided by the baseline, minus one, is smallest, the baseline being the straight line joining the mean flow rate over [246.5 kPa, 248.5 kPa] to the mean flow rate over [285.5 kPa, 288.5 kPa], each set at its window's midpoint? 3 kPa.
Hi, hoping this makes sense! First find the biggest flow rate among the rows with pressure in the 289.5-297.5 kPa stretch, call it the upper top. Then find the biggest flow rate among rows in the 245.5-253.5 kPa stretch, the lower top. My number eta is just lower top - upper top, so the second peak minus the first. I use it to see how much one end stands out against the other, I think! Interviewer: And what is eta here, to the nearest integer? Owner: -112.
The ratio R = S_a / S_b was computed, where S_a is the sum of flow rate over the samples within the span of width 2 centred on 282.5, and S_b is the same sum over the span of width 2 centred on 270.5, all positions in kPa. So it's 1.02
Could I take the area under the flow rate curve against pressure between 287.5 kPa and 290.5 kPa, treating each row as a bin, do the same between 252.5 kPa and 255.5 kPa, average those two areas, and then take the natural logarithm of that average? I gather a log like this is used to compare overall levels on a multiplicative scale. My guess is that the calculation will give 5.86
